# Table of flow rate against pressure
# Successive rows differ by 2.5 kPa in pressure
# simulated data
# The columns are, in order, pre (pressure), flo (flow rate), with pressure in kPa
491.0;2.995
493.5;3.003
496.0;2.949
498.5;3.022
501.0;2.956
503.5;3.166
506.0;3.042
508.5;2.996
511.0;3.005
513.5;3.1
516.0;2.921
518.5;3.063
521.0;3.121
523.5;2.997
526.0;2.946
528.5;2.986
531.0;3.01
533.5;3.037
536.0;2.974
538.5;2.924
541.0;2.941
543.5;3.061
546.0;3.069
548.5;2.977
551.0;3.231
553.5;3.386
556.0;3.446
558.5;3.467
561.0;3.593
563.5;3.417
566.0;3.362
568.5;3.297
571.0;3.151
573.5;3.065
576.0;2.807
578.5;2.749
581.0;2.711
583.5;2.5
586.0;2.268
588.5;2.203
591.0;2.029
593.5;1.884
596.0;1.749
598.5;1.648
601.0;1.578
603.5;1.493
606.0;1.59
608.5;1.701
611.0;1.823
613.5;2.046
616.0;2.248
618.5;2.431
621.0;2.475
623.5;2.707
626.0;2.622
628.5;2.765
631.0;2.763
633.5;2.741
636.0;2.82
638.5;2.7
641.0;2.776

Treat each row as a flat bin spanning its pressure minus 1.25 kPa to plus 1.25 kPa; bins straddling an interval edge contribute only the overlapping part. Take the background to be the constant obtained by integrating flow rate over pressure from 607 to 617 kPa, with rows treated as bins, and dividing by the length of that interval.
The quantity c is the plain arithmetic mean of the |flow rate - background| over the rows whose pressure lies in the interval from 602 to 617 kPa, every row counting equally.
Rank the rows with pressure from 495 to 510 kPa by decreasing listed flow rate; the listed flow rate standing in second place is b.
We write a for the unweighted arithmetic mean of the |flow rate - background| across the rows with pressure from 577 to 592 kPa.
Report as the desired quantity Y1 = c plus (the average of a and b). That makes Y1 2.0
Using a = 0.5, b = 3.042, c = 0.26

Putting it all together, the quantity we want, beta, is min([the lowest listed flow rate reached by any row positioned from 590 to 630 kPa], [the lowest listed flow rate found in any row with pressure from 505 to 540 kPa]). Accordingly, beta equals 1.49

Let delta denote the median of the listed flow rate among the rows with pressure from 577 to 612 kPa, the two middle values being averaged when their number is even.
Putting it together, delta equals 1.9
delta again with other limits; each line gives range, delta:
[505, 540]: 3.0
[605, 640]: 2.5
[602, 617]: 1.8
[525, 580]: 3.1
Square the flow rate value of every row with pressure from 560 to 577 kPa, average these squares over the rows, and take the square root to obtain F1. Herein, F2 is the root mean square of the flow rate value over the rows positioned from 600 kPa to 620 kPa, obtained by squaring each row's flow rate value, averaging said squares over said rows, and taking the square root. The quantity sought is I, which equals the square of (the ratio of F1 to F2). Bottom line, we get 2.95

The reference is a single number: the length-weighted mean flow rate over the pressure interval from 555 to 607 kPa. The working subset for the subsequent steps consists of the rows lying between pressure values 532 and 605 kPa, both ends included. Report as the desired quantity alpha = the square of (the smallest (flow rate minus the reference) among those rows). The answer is 1.16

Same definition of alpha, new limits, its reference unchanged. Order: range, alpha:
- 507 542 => 0.12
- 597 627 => 1.16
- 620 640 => 0.01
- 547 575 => 0.16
